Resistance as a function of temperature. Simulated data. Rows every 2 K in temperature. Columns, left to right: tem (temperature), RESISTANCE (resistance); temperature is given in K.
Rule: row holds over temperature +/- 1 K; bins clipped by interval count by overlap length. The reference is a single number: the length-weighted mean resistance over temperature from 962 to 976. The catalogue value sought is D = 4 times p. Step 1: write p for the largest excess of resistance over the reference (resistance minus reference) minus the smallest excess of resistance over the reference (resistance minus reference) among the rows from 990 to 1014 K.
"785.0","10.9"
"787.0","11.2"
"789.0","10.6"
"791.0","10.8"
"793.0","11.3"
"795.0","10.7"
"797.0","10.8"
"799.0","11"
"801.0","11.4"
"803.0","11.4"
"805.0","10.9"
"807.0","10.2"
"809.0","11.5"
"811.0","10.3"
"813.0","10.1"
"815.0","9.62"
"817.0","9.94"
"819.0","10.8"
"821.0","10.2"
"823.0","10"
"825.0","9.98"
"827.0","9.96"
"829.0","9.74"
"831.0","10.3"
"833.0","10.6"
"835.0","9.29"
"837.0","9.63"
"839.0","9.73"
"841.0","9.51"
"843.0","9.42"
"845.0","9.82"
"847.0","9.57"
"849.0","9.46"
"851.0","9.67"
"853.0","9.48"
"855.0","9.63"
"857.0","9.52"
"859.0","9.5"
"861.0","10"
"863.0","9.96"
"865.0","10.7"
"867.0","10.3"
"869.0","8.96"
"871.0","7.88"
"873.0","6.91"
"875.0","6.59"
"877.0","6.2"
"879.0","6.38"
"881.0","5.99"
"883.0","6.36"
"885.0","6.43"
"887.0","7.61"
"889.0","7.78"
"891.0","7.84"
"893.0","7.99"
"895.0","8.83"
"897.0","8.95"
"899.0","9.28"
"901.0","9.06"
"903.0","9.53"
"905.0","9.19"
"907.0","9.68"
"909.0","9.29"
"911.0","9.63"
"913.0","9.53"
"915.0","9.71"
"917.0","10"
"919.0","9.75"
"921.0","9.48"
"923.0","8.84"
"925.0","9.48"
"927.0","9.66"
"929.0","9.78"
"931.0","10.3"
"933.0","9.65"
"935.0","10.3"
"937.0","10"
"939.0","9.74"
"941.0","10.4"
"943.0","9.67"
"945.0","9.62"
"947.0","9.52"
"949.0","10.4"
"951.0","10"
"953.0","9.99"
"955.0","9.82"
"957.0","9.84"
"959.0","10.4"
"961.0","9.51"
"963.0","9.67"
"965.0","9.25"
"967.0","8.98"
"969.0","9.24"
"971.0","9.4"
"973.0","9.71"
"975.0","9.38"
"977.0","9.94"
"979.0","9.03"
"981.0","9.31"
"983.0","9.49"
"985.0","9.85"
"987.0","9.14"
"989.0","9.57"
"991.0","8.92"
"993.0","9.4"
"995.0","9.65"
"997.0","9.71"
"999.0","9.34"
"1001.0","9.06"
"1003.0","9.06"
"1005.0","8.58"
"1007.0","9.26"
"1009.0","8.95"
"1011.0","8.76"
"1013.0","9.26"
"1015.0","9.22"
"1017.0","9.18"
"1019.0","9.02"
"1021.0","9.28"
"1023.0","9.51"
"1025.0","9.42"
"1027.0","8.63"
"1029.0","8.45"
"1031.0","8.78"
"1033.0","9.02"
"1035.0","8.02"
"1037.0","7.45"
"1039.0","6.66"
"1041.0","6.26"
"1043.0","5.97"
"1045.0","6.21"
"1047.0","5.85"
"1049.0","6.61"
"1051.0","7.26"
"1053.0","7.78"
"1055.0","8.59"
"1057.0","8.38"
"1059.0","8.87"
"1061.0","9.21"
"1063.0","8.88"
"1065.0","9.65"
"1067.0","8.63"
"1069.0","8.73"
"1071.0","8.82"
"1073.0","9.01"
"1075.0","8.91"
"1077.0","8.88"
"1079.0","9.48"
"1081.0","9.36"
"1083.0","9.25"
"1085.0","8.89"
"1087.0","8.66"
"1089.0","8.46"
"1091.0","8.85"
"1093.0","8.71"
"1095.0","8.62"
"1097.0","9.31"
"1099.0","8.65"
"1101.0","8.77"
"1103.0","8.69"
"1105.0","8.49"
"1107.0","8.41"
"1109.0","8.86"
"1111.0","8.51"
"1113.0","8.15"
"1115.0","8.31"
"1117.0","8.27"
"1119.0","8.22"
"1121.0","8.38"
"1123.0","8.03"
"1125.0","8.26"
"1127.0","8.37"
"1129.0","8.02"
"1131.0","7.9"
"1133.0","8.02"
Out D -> 4.5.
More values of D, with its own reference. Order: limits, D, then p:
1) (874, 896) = 11.4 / 2.8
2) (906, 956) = 6.2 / 1.6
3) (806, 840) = 8.8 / 2.2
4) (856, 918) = 18.8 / 4.7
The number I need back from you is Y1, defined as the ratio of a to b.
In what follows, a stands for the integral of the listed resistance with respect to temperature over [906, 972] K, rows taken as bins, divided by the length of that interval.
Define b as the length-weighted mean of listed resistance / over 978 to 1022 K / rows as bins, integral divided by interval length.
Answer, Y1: 1.05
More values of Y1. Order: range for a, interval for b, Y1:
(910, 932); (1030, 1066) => 1.25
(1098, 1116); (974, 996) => 0.91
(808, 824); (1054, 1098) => 1.16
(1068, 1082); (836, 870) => 0.93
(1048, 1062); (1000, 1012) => 0.91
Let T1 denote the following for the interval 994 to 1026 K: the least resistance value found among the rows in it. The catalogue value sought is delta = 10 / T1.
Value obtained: 1.17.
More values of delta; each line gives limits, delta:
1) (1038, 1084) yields 1.71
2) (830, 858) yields 1.08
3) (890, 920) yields 1.28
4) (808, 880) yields 1.61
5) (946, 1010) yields 1.17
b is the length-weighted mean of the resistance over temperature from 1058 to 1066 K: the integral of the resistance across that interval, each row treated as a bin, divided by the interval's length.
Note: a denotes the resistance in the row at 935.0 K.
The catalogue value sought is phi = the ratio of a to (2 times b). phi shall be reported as 0.56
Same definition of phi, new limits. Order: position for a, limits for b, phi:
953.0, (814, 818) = 0.51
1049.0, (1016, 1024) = 0.36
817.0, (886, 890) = 0.65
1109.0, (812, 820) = 0.44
